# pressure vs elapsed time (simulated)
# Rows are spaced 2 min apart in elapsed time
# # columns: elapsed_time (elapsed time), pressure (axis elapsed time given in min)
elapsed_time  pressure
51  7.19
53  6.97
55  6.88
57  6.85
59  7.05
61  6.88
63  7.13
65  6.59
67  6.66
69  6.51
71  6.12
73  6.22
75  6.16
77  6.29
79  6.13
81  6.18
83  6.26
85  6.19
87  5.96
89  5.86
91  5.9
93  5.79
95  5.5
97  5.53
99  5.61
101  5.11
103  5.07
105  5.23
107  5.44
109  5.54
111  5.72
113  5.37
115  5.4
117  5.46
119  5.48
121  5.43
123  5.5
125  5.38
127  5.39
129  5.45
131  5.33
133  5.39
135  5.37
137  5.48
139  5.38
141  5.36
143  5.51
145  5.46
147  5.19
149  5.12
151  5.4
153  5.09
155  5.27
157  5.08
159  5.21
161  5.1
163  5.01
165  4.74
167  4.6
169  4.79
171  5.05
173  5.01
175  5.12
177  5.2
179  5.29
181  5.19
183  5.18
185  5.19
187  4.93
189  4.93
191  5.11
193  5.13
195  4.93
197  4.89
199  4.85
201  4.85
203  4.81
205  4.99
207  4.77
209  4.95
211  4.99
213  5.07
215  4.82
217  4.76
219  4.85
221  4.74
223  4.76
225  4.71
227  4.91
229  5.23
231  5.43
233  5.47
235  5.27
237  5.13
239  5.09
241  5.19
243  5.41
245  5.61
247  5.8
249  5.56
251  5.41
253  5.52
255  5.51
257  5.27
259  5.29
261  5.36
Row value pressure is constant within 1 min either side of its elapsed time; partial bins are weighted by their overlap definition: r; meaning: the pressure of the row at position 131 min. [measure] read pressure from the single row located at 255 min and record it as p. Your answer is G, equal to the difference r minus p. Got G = -0.2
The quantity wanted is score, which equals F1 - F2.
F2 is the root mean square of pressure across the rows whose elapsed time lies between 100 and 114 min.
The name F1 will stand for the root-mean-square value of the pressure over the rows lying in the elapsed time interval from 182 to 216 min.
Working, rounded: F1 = 5.0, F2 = 5.4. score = -0.4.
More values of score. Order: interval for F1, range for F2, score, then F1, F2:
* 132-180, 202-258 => 0.0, 5.2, 5.2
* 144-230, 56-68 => -1.9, 5.0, 6.9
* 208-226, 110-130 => -0.6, 4.9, 5.5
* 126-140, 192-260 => 0.3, 5.4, 5.1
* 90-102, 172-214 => 0.6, 5.6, 5.0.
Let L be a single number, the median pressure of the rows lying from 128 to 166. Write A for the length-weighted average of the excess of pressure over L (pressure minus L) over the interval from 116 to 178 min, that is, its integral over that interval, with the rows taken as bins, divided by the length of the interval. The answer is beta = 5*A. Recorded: -0.5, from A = -0.09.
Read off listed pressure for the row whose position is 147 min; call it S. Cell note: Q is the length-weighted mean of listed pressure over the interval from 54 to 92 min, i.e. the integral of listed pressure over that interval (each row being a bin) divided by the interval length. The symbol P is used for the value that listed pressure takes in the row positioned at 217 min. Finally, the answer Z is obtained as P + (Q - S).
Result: 6.0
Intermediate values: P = 4.76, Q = 6.4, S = 5.19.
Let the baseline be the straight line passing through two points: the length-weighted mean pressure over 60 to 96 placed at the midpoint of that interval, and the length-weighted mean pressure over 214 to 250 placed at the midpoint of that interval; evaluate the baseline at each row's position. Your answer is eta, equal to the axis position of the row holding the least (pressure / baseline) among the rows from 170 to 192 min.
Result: 173 min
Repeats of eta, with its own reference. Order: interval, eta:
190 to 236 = 207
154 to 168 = 167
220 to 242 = 225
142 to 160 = 153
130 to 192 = 167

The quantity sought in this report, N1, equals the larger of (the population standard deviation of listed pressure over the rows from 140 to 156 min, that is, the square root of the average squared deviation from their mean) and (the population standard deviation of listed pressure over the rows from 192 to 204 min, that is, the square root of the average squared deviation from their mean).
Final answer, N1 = 0.147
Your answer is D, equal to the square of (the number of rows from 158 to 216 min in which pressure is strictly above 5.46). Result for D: 0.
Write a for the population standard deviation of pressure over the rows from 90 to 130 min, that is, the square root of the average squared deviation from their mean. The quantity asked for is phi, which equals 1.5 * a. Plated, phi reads 0.29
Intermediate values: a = 0.19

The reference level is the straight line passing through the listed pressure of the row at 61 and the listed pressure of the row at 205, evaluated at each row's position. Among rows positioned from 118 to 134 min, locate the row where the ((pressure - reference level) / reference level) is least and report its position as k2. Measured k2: 125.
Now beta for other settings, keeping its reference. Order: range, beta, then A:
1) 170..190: -1.1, -0.22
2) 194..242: -1.8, -0.35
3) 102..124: 0.5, 0.09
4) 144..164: -0.7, -0.14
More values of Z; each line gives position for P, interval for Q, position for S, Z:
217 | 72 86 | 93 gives 5.2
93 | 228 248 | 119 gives 5.7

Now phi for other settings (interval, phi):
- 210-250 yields 0.48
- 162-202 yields 0.26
